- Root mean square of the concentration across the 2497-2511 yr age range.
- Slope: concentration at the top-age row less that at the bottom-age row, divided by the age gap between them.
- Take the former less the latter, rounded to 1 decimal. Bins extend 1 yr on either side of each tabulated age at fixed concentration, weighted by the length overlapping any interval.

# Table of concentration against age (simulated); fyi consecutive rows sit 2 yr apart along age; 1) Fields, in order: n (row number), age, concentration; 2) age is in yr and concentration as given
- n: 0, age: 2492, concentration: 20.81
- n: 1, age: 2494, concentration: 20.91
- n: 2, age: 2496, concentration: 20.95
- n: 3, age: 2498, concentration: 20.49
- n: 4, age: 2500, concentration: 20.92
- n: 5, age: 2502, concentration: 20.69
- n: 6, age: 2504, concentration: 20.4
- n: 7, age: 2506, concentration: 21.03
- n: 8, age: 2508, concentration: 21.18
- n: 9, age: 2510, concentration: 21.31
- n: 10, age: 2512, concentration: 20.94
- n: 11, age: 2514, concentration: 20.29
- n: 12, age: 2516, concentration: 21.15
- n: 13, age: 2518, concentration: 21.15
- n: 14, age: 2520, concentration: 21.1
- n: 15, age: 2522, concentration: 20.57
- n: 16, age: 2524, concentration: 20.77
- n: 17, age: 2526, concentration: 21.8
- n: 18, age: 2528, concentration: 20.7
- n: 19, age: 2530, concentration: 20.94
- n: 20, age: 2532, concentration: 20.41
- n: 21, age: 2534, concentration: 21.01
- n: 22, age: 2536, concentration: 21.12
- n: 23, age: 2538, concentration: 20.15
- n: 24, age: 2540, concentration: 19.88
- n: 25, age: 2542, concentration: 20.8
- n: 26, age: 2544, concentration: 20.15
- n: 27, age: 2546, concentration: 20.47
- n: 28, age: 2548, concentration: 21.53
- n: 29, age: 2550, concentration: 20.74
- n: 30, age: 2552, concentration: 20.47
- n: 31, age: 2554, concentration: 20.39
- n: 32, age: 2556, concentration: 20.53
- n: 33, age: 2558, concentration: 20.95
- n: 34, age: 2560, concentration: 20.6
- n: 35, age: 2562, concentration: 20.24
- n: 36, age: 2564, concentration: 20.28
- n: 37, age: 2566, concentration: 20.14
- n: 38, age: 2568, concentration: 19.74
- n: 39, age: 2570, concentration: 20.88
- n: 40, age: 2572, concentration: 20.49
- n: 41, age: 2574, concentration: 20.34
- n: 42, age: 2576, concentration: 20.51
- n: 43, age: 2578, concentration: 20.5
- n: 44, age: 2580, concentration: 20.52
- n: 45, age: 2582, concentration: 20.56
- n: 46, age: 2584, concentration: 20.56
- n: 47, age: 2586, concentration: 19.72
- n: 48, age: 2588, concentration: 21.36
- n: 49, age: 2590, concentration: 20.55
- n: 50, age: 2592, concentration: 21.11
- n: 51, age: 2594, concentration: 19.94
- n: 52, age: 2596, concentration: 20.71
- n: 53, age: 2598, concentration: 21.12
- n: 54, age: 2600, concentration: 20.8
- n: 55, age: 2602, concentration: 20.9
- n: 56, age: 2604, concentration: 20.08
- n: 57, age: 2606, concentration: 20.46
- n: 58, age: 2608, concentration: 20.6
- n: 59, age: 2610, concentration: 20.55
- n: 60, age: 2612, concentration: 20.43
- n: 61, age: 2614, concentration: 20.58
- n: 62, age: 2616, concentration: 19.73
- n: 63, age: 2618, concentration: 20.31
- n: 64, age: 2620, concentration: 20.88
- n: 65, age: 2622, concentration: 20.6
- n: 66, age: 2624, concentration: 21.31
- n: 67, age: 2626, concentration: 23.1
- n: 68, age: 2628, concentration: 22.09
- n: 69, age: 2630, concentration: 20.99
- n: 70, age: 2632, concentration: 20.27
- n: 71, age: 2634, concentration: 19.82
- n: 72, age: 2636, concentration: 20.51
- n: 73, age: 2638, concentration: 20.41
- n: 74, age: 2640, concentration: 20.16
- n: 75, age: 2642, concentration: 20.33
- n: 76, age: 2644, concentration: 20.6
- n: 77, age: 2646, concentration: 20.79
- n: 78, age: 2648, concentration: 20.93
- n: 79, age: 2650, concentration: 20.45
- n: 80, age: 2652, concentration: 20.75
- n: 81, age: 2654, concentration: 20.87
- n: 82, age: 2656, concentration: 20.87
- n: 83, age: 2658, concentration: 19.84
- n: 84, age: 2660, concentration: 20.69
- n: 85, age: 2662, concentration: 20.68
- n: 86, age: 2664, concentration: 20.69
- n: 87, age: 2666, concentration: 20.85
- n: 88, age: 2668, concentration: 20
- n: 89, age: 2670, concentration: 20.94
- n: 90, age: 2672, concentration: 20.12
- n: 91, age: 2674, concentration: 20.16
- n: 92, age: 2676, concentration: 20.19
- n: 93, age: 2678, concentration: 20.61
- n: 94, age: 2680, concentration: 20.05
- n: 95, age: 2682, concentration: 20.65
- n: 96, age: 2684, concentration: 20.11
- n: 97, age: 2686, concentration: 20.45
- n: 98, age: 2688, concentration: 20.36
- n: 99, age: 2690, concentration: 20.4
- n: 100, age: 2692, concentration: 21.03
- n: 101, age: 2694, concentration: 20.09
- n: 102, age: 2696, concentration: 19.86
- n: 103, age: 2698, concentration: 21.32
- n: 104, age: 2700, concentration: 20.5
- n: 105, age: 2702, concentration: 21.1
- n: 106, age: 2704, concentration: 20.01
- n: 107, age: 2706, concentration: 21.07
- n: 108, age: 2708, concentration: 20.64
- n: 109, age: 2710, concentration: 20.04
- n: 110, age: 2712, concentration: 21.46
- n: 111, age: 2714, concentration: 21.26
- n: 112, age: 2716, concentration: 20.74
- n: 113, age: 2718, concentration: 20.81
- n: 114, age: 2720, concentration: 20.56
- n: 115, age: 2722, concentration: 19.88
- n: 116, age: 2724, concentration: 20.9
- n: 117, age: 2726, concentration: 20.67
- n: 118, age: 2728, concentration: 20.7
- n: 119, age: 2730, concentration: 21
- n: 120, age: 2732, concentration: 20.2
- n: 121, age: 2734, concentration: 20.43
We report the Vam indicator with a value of 20.8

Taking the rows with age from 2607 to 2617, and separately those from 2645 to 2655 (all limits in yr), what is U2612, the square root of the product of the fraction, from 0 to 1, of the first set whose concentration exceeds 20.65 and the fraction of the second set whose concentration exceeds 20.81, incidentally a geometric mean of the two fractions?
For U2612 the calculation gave 0.0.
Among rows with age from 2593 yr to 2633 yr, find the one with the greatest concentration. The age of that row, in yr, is 2626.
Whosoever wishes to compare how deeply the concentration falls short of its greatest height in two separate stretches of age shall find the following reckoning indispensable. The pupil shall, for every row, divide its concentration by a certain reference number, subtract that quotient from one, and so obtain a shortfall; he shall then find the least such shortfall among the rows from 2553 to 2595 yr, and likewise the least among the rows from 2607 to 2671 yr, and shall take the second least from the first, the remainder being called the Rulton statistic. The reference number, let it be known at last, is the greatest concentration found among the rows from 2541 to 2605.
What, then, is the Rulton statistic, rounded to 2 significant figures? 0.081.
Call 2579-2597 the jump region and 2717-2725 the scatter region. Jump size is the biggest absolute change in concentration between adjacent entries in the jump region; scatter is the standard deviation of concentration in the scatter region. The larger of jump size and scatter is 1.6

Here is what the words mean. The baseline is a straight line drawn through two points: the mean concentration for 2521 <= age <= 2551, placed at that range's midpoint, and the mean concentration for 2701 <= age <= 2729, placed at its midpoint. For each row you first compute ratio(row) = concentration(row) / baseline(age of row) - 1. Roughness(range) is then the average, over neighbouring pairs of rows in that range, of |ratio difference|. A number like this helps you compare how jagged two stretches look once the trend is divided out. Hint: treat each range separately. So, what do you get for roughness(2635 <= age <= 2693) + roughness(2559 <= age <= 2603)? 0.0390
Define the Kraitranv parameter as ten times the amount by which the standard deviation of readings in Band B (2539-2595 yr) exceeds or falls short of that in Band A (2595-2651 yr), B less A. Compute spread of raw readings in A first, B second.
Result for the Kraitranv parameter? -2.3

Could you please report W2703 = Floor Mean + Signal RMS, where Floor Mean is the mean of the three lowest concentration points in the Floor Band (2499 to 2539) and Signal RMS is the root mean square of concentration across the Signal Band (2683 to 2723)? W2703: 40.9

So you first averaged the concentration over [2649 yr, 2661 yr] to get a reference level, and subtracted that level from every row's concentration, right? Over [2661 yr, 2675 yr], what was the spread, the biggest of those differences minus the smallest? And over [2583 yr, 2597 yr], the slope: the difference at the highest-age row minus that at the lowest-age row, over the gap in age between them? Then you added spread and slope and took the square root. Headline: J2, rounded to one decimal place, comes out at 1.0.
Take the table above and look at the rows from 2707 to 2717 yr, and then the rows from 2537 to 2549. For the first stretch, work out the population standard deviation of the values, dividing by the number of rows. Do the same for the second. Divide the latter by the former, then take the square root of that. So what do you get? 1.04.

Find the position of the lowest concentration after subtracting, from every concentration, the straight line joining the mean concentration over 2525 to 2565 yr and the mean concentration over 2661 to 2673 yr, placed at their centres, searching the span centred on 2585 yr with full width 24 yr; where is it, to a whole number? 2586 yr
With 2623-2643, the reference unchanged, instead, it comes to 2634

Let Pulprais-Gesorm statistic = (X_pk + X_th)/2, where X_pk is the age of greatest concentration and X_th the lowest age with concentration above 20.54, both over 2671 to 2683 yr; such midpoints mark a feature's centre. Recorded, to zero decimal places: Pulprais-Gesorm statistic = 2680 yr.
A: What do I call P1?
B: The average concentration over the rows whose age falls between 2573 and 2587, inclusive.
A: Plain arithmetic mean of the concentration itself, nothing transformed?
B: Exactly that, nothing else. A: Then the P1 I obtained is 20.4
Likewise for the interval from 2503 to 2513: 21.0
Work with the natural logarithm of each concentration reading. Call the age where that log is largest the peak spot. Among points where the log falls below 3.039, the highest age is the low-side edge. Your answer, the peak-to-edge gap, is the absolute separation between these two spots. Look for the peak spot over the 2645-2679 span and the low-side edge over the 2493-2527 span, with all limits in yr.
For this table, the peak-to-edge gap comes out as 146 yr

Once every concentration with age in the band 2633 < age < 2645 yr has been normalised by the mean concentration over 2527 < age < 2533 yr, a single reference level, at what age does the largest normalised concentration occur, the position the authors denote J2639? 2644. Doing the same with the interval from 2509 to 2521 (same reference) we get 2510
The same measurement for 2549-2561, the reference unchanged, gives 2558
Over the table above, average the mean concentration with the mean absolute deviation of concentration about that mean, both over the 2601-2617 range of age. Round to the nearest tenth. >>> 10.3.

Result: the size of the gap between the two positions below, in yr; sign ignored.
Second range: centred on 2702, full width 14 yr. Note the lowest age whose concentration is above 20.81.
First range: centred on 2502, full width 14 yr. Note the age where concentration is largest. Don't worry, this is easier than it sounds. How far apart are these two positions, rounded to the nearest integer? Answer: 190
